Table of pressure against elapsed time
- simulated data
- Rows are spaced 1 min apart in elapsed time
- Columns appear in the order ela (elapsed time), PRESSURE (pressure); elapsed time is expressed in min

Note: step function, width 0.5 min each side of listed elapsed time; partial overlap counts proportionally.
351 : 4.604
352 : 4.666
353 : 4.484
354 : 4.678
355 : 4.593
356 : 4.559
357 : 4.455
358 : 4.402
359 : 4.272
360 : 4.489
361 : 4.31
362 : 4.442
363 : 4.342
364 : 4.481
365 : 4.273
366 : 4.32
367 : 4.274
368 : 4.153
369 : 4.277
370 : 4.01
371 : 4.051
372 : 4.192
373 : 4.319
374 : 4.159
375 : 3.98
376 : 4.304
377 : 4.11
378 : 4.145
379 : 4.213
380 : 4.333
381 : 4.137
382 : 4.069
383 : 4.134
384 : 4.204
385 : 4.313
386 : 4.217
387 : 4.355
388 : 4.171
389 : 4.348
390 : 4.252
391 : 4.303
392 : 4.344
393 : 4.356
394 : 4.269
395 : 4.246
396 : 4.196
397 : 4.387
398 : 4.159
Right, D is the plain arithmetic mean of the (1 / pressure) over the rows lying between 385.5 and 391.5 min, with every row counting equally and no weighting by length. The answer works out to 0.234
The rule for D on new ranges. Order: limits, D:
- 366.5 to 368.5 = 0.237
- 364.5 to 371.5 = 0.239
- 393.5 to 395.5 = 0.235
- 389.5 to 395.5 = 0.233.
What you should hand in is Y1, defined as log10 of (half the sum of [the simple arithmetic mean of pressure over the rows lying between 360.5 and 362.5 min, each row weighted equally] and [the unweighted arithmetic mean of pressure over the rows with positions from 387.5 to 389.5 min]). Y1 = 0.635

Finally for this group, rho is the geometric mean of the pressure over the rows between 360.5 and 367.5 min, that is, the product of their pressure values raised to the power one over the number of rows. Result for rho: 4.35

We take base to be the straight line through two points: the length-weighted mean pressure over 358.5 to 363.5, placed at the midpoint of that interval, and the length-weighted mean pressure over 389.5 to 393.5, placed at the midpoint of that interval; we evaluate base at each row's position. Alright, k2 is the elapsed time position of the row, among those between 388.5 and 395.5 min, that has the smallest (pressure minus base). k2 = 390 min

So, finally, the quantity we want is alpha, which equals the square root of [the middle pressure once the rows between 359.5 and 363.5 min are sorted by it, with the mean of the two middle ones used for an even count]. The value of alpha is 2.096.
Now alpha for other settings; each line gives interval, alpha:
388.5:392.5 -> 2.079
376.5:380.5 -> 2.044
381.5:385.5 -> 2.042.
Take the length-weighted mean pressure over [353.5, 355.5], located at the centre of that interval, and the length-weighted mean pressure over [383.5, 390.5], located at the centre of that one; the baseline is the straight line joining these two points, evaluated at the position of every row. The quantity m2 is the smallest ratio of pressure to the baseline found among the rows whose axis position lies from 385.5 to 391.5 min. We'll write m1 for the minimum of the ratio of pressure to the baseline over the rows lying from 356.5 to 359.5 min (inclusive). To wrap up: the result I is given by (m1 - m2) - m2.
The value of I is -1.03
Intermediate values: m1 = 0.93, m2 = 0.98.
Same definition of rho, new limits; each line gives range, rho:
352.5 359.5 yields 4.49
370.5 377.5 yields 4.16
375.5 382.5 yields 4.19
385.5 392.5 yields 4.28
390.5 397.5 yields 4.30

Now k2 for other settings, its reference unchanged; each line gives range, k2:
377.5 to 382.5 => 382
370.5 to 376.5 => 375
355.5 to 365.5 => 359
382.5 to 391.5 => 383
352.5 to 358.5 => 358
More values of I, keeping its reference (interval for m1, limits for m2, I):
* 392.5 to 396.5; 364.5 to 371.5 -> -0.79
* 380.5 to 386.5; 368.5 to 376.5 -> -0.86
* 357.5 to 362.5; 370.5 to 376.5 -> -0.88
